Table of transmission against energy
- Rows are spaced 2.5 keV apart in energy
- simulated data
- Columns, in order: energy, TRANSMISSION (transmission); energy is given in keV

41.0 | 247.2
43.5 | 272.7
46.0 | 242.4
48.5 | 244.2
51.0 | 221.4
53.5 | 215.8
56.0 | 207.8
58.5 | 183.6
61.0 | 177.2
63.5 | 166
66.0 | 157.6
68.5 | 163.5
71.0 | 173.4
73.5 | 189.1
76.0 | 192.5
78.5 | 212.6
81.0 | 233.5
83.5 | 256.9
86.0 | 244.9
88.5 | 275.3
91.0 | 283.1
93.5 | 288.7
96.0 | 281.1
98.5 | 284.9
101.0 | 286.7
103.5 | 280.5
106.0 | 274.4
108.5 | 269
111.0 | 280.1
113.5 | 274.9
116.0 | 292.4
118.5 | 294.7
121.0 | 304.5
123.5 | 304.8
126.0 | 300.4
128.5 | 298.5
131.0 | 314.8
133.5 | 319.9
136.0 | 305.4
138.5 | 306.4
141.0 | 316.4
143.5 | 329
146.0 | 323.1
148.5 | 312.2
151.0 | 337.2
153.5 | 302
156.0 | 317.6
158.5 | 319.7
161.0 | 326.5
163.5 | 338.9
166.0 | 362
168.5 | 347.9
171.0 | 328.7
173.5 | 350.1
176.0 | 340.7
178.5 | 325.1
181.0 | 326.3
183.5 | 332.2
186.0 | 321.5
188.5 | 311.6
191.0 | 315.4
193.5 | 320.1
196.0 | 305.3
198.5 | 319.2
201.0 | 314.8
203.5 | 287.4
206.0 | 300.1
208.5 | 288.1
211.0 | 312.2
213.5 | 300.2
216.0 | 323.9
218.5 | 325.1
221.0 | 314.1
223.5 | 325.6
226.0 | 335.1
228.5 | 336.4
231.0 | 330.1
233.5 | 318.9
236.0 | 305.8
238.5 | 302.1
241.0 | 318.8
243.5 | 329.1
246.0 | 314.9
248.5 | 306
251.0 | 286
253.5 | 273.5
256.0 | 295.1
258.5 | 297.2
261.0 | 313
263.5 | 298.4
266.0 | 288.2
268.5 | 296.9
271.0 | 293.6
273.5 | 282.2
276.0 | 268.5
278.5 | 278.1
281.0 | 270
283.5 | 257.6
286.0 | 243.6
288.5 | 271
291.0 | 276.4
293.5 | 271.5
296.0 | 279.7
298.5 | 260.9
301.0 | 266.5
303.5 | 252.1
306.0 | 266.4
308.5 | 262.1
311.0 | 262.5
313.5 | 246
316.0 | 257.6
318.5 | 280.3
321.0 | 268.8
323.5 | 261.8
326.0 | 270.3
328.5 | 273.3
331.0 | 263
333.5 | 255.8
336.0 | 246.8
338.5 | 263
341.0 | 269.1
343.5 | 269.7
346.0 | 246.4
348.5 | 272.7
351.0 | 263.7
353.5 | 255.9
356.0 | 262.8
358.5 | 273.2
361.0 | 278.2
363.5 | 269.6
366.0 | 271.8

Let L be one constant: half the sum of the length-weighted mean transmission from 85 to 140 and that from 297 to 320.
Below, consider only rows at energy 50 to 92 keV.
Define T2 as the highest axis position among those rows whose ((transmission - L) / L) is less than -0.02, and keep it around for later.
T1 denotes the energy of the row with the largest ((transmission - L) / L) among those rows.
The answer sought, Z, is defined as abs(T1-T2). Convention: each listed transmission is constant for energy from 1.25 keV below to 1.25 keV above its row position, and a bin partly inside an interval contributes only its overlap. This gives 5.0 keV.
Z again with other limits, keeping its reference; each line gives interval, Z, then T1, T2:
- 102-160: 42.5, 151.0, 108.5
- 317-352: 32.5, 318.5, 351.0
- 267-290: 17.5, 268.5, 286.0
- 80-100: 7.5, 93.5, 86.0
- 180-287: 57.5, 228.5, 286.0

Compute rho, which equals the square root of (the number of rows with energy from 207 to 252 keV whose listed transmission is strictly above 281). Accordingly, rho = 4.2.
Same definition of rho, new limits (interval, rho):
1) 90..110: 2.2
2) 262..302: 2.2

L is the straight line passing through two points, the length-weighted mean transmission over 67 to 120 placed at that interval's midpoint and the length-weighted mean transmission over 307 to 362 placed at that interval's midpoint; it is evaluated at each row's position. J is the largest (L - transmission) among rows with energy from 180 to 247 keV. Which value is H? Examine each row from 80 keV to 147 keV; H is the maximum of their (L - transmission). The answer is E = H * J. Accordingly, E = -573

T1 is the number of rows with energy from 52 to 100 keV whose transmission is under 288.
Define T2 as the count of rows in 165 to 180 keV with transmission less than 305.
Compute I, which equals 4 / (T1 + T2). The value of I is 0.22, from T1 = 18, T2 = 0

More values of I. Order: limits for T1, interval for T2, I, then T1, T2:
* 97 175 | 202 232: 0.36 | 7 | 4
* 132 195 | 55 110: 0.18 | 0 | 22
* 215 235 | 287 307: 0.50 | 0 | 8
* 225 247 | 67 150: 0.16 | 0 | 25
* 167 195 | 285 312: 0.36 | 0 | 11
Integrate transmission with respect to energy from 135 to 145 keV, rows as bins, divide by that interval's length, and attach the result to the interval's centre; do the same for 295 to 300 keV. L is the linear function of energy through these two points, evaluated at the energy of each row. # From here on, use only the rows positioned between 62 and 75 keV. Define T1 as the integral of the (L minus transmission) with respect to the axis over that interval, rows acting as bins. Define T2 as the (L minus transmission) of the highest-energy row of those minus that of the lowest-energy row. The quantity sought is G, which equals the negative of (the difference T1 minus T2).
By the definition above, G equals -2167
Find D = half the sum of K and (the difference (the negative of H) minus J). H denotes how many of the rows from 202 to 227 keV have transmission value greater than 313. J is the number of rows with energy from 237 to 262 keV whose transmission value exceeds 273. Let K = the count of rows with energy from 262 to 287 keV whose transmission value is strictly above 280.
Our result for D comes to -5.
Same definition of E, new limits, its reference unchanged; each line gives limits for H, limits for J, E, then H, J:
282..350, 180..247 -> -527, 18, -29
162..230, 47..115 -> -2766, -29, 95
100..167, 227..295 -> -266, -15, 18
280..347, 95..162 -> -266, 18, -15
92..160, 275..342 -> -266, -15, 18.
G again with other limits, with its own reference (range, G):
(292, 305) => -23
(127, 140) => -110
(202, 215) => 27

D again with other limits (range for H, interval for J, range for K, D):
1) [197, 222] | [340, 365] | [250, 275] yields 1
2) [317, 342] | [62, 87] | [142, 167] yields 5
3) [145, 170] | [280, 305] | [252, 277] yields -1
